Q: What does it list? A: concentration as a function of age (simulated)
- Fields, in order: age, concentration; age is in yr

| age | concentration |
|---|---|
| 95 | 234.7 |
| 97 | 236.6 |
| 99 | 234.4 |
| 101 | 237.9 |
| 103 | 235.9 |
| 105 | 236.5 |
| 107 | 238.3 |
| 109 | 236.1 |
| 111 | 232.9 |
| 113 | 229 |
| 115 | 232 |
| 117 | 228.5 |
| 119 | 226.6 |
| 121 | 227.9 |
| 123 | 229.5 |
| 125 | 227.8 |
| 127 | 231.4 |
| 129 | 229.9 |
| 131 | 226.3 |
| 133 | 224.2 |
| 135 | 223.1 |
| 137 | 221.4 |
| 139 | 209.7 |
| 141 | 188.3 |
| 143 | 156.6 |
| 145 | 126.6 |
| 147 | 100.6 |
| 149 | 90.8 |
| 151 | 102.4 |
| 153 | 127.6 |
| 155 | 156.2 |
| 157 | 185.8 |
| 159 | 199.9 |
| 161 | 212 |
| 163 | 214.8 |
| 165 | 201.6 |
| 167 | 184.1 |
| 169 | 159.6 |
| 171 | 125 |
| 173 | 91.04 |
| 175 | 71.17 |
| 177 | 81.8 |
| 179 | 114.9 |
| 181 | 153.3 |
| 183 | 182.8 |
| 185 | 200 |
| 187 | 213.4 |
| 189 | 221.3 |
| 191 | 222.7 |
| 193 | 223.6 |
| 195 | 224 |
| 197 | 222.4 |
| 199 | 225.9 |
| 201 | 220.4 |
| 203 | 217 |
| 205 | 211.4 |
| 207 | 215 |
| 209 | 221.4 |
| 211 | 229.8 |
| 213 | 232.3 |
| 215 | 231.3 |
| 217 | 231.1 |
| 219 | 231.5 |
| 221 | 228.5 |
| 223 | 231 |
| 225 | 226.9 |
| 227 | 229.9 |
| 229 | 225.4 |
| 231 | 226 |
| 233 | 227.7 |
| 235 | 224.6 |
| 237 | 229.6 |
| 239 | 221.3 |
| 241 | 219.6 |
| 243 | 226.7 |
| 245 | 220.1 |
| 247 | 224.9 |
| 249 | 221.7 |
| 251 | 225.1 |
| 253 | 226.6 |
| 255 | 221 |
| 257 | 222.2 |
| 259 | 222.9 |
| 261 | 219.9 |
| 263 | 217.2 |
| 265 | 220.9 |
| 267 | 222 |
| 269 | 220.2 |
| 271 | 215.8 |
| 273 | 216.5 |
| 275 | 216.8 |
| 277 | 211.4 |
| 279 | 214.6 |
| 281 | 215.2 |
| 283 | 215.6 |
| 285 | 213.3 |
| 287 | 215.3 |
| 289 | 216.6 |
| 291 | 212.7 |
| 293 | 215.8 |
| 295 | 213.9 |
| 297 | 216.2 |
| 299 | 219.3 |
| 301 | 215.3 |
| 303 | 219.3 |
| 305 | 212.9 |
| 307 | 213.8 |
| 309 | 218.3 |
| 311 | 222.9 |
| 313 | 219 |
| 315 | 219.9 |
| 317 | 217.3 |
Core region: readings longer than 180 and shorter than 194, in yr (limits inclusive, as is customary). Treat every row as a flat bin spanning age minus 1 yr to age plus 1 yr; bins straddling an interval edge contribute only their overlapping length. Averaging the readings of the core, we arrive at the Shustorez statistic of 202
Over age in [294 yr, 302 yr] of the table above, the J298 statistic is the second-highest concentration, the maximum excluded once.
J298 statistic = 216.2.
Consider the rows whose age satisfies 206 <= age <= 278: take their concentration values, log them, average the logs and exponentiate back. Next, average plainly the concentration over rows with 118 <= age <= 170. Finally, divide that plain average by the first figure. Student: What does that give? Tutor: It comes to 0.84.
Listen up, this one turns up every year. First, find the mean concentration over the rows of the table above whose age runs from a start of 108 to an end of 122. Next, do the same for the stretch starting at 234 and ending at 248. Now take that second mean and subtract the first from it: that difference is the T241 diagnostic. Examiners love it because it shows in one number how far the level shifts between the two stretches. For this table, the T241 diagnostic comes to -7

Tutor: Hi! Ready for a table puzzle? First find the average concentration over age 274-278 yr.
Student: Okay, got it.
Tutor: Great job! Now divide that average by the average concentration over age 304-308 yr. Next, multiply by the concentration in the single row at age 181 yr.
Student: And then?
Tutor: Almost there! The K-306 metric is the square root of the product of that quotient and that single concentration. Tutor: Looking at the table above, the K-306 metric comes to 12.4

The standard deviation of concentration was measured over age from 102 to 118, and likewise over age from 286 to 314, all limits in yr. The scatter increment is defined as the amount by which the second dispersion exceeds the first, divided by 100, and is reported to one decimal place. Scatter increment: 0.0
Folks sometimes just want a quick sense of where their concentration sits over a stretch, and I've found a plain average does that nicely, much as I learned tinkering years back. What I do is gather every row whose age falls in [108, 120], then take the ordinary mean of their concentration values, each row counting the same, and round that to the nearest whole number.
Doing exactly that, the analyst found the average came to 231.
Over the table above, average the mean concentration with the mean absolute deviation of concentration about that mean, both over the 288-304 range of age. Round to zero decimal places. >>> 109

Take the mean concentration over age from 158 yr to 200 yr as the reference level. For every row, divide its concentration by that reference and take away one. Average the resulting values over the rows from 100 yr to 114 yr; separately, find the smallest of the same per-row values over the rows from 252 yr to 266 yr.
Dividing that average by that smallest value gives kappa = 1.5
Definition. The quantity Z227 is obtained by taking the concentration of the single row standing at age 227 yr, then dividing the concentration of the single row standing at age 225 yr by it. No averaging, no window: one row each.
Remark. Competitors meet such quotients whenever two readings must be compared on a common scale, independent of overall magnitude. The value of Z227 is 0.99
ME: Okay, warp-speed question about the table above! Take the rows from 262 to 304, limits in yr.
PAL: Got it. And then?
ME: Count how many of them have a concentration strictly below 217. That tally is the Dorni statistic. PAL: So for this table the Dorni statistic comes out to 15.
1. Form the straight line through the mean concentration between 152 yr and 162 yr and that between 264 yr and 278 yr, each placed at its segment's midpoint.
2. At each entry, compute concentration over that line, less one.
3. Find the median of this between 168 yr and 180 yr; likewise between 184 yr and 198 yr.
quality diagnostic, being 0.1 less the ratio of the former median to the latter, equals 3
